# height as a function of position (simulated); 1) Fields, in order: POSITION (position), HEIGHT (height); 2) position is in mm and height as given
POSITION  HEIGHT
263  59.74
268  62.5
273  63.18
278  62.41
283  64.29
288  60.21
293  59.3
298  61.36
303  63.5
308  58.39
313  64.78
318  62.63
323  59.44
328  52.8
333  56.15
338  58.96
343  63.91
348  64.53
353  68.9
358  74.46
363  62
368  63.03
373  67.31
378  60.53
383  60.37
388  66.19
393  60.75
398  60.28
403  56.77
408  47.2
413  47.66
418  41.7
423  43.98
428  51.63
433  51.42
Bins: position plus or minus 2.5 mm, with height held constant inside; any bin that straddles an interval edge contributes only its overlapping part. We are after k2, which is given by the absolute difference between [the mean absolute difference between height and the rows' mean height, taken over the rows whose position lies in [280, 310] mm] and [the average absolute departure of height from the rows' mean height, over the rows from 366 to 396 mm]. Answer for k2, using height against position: 0.6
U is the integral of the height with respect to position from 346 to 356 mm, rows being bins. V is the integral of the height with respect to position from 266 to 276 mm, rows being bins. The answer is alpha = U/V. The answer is 1.07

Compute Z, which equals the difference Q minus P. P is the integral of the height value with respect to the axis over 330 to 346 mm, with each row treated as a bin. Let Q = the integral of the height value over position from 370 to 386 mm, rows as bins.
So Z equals 52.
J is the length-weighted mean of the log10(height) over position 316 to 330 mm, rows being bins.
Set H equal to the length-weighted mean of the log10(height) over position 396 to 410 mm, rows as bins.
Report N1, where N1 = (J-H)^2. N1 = 0.0008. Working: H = 1.74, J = 1.765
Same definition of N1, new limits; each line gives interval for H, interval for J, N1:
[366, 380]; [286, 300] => 0.0006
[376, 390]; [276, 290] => 0.0000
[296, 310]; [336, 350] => 0.0001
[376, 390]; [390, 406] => 0.0005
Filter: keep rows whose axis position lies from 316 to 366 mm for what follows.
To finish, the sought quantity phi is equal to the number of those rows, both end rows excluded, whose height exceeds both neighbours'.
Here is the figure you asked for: 1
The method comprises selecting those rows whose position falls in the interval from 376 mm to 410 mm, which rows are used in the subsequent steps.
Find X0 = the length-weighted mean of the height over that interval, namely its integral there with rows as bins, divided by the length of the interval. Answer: 59.0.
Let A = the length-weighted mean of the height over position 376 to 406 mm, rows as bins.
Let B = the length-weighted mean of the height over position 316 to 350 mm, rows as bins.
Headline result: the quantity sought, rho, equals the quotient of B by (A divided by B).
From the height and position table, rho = 59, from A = 60.6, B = 59.7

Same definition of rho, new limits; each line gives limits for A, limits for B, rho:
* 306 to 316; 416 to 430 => 34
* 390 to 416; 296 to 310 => 69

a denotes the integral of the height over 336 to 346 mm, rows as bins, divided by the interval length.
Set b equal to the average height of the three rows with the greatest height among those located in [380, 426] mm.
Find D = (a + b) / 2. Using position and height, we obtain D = 62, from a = 61.7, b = 62.4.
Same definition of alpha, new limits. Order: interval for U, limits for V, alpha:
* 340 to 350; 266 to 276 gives 1.02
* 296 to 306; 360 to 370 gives 0.99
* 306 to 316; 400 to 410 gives 1.17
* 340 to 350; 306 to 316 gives 1.03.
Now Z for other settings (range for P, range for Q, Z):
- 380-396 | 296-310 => -141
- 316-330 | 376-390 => 55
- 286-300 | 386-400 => 29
